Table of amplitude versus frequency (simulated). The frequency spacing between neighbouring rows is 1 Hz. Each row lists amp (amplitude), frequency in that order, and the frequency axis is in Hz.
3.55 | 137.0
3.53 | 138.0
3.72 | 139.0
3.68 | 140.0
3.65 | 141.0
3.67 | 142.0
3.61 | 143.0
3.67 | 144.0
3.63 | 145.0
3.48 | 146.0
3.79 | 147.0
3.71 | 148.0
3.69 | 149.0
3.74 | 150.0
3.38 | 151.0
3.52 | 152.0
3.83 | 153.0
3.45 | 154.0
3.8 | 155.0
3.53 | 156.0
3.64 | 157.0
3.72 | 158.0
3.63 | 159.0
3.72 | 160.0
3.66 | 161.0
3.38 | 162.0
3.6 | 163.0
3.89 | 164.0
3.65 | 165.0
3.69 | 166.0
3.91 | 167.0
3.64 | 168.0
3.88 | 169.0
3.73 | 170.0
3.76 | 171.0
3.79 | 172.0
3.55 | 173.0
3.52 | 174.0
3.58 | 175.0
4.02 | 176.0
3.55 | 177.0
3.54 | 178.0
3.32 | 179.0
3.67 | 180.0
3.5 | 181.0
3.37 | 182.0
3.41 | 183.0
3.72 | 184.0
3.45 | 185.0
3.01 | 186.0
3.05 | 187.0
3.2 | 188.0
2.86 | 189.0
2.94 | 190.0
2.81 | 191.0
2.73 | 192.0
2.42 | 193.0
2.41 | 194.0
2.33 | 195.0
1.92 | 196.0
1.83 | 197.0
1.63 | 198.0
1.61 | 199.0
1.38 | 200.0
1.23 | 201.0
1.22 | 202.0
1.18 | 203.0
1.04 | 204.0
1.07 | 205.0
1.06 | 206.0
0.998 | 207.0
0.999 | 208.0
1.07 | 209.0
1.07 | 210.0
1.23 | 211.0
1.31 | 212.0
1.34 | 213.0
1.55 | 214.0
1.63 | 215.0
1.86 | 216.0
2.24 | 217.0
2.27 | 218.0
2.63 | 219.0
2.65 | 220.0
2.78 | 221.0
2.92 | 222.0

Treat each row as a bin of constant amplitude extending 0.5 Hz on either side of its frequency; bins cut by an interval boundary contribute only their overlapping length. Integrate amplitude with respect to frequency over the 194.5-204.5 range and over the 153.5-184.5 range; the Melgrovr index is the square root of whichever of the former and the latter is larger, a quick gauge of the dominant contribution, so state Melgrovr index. 11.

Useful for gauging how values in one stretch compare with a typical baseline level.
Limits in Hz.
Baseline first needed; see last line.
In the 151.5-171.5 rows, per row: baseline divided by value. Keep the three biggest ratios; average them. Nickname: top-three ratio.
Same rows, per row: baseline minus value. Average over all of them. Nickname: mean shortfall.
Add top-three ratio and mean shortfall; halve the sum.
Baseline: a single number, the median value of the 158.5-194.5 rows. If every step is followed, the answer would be 0.4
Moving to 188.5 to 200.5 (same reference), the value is 1.8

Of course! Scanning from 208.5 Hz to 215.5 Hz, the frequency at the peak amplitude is 215.0 Hz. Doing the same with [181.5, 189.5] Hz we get 184.0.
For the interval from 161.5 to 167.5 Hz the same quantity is 167.0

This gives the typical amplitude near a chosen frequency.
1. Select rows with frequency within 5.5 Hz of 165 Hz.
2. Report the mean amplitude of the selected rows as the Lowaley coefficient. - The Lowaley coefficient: 3.70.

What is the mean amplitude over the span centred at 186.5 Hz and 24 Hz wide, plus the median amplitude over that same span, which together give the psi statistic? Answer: 6.14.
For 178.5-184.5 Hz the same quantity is 6.95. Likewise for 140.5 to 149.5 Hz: 7.33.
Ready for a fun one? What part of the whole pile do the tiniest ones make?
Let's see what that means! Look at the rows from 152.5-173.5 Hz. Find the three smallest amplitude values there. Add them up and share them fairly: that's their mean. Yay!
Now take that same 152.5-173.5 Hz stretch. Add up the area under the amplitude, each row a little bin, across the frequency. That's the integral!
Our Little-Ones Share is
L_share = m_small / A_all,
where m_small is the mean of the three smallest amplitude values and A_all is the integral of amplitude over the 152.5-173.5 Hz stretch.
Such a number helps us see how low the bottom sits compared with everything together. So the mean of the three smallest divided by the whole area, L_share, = 0.045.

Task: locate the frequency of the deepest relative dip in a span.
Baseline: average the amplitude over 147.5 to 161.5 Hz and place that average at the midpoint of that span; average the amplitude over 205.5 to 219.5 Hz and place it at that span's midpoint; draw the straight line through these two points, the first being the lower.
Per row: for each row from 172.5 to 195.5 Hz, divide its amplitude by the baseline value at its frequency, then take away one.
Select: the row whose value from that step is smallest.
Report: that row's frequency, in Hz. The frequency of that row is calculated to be 195.0 Hz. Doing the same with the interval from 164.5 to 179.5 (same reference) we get 165.0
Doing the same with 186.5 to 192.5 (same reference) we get 189.0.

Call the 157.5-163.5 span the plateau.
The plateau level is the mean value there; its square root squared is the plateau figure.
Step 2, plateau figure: 3.62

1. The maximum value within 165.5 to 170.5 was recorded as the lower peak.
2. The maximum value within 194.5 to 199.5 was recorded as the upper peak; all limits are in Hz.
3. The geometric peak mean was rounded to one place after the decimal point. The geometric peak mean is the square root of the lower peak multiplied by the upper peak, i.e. 3.0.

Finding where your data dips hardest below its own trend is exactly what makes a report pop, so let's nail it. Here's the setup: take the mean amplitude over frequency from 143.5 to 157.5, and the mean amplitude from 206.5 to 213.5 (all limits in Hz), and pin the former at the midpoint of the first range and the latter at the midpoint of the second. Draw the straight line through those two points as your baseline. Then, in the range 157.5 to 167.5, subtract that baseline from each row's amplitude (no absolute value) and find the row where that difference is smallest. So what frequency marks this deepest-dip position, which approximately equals 162.0 Hz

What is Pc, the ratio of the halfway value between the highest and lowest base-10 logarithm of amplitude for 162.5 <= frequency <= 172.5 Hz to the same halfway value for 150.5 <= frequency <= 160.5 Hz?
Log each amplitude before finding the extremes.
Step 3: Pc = 1.03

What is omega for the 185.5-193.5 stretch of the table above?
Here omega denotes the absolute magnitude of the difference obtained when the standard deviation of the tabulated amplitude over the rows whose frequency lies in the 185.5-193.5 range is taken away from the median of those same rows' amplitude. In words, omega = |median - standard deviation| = 2.7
